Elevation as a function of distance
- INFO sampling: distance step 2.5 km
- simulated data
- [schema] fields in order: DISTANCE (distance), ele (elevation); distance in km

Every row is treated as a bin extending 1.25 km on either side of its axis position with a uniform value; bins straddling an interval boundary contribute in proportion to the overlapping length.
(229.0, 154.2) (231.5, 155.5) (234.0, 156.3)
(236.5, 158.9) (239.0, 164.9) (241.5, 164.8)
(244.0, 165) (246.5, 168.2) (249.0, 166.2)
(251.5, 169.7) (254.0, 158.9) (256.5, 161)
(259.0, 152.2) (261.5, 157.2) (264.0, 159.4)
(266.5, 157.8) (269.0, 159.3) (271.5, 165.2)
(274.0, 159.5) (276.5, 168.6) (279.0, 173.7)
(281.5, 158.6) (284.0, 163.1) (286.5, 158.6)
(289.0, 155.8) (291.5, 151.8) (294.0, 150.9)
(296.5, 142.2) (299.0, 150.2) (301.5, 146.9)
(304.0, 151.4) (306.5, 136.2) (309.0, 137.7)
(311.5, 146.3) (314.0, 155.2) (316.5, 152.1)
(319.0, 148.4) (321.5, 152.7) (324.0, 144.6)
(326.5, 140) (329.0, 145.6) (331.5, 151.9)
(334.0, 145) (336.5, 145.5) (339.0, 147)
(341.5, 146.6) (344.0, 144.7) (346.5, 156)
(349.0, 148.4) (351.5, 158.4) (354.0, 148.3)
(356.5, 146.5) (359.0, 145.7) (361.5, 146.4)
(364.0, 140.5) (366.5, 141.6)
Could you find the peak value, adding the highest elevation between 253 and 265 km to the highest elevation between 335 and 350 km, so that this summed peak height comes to 317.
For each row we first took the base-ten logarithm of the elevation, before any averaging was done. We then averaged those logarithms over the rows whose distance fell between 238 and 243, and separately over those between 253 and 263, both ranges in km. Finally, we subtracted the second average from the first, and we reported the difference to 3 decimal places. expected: 0.020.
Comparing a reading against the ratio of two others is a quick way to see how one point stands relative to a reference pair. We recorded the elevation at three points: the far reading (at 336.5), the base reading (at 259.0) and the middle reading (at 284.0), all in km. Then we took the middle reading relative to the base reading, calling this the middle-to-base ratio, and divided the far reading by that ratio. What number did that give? 136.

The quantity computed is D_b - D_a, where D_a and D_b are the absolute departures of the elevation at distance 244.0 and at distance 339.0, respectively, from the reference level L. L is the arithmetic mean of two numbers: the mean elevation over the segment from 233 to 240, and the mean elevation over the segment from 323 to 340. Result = -6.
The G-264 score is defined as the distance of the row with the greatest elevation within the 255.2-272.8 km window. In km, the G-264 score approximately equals 271.5 km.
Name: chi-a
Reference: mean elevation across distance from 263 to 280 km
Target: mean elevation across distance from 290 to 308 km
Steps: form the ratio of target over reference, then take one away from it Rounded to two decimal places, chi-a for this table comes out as -0.10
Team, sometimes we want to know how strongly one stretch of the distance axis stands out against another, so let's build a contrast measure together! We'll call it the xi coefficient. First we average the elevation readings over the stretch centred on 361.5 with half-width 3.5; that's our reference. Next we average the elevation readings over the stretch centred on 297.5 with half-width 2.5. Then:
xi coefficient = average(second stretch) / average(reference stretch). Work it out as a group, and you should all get 1.01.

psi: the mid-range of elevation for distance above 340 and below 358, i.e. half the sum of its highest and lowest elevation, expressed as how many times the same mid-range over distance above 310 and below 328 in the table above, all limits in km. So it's 1.03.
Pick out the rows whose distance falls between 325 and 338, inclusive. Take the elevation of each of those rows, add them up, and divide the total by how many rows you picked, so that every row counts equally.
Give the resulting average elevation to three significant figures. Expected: 146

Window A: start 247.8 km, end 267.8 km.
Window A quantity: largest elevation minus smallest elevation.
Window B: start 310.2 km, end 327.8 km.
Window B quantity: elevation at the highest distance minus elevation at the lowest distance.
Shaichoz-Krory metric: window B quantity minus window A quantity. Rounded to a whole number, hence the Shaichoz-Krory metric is -24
